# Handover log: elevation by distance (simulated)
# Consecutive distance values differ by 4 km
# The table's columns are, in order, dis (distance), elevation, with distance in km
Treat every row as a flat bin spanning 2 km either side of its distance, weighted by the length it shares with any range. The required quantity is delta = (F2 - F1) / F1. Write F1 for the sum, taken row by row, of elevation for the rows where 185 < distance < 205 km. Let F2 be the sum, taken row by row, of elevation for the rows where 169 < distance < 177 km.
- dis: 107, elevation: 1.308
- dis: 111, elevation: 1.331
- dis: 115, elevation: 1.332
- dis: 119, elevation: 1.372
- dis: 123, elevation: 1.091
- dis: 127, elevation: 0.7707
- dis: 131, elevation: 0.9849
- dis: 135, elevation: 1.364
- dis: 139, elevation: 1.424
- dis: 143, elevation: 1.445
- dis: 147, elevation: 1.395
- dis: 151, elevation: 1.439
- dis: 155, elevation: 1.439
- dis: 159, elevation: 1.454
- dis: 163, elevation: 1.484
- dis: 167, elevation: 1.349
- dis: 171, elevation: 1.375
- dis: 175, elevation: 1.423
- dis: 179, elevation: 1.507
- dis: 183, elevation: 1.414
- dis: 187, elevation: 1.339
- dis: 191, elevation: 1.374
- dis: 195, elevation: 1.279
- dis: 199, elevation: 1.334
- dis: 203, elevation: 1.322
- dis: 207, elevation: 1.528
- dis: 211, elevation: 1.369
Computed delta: -0.6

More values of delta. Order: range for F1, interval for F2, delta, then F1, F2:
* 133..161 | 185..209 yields -0.2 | 10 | 8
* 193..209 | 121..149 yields 0.6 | 5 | 8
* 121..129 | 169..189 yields 2.8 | 2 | 7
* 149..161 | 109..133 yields 0.6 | 4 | 7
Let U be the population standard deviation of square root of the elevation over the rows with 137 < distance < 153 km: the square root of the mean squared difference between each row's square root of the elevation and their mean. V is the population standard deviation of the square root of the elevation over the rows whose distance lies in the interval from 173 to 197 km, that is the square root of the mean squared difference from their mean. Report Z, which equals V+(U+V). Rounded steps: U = 0.008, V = 0.030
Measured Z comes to 0.07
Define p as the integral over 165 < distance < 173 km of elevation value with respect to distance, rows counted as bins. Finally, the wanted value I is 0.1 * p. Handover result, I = 1.09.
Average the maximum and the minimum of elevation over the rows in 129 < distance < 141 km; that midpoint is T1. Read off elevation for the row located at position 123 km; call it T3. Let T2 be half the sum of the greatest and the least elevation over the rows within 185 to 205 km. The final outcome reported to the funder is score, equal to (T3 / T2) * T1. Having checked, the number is 1.0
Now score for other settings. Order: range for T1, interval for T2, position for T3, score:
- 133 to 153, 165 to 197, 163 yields 1.5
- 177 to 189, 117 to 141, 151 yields 1.9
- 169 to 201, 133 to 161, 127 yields 0.8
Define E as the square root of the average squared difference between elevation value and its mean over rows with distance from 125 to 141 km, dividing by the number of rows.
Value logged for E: 0.27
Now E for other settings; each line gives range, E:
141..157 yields 0.02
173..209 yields 0.08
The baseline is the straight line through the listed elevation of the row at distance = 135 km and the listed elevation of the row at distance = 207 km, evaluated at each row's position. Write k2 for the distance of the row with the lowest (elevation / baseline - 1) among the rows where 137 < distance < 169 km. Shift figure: 167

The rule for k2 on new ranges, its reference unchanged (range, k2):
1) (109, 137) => 127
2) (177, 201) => 195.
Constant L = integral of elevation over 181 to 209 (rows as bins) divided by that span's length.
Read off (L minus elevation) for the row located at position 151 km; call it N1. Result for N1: -0.069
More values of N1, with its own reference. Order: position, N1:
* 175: -0.053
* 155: -0.069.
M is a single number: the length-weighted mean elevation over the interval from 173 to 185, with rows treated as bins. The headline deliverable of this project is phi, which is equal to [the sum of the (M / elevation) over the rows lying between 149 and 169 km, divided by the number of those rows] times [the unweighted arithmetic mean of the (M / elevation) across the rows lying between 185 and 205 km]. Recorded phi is 1.10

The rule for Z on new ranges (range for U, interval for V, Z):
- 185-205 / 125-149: 0.26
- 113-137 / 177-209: 0.18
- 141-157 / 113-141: 0.23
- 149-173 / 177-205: 0.08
